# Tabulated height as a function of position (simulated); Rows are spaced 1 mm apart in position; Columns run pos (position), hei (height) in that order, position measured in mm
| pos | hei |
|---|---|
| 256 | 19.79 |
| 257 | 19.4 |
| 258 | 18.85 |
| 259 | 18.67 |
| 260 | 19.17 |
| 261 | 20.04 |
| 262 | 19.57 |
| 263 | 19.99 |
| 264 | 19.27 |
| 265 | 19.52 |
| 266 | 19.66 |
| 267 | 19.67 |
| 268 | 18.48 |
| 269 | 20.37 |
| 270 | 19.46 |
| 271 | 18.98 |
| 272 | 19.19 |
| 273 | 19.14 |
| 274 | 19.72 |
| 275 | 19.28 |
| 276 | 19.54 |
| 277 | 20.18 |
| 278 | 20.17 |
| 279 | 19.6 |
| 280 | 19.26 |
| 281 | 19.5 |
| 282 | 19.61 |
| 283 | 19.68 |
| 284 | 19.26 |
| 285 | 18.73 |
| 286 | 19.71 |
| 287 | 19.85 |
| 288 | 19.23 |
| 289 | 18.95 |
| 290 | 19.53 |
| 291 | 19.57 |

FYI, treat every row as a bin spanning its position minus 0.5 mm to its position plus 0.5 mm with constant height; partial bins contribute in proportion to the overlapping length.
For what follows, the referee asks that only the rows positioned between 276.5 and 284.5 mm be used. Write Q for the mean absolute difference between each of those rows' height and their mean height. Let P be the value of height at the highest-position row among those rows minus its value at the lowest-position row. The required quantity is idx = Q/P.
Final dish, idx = -0.3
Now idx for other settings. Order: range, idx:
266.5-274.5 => 8.6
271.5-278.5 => 0.4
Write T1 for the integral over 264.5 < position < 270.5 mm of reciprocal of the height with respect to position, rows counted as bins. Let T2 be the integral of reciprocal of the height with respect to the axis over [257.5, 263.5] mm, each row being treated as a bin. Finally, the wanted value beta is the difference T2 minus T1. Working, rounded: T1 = 0.308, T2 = 0.310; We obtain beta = 0.002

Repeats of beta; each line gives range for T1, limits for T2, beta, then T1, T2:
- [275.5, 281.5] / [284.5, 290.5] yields 0.006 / 0.305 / 0.310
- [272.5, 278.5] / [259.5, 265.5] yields 0.001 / 0.305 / 0.306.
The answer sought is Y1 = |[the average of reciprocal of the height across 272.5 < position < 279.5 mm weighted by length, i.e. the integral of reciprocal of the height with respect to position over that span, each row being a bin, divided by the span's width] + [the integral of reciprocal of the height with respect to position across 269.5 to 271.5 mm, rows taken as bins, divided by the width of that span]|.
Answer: 0.1029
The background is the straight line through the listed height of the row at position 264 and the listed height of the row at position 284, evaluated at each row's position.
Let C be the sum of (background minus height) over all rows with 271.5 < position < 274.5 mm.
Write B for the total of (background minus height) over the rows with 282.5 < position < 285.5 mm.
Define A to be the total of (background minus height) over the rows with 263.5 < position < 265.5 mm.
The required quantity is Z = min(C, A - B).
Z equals -0.4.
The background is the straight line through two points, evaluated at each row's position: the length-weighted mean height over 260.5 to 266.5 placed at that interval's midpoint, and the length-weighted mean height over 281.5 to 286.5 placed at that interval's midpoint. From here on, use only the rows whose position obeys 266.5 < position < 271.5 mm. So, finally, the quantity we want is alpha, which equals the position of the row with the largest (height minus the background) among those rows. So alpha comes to 269 mm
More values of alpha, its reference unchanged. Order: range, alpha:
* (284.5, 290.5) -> 287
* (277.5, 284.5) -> 278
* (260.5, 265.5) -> 261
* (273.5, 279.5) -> 278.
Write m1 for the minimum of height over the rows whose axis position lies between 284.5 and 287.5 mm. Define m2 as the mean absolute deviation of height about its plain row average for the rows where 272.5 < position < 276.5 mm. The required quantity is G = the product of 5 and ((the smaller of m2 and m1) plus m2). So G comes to 2.10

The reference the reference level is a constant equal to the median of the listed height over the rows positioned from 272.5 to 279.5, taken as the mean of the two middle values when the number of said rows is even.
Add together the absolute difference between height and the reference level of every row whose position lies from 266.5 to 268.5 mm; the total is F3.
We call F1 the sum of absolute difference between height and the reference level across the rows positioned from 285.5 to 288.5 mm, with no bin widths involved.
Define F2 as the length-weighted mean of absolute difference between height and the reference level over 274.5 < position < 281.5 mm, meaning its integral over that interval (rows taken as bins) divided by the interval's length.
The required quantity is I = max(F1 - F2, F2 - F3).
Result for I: 0.4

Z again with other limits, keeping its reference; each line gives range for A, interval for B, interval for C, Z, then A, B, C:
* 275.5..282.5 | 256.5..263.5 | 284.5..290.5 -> -2.2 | -3.0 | -0.79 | -0.5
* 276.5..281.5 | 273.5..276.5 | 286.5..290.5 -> -1.7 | -2.4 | -0.75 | -0.5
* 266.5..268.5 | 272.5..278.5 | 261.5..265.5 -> -1.3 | 0.4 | -2.44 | -1.3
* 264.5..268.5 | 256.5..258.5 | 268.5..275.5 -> -1.3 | -0.3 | 0.30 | -1.3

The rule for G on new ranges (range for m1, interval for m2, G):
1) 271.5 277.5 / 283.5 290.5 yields 3.20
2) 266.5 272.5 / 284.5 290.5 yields 3.63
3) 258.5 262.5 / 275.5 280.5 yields 3.40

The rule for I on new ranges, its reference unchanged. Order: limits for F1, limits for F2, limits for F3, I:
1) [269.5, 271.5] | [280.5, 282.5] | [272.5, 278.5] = 0.7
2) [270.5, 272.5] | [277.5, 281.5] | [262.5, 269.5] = 0.8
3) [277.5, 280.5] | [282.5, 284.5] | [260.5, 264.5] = 0.7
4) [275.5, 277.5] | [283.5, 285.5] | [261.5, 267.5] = 0.0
